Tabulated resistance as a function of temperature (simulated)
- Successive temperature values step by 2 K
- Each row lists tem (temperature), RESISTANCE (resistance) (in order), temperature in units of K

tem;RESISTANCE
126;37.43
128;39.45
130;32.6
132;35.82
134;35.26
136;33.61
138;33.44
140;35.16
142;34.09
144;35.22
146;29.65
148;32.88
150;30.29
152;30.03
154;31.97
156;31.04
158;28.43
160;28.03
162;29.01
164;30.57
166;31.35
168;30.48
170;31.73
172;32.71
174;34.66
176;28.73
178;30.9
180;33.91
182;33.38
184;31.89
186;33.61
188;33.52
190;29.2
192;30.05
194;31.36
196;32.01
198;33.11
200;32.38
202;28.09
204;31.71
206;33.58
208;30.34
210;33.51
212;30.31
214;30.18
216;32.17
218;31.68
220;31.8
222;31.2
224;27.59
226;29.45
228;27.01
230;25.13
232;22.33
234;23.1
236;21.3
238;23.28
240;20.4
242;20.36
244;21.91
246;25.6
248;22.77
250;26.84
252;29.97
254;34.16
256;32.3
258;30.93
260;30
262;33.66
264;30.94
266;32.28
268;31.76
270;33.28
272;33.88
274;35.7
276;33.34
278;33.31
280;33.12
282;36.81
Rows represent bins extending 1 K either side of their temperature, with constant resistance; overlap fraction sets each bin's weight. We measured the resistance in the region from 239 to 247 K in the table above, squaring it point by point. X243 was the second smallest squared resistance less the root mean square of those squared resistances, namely -85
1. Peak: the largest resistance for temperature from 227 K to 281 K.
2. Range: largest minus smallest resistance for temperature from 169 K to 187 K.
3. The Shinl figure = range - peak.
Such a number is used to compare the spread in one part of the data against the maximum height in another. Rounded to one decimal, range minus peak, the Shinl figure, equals -29.8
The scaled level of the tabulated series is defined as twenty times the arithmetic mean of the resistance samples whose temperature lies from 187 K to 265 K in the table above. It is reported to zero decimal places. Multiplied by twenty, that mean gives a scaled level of 577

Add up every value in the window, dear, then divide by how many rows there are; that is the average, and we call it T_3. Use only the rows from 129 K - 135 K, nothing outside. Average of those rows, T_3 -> 34.6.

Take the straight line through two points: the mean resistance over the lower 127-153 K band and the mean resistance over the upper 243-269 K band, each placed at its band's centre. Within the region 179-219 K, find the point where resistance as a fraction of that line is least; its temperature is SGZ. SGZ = 202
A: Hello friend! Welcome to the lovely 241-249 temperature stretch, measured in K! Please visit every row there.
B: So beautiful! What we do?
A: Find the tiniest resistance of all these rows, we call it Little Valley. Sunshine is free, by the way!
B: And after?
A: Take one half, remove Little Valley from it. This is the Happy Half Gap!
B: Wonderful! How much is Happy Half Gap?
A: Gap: -20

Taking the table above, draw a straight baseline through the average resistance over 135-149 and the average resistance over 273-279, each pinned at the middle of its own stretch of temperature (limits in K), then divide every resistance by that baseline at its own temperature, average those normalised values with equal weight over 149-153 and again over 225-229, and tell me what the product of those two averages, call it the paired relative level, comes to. 0.75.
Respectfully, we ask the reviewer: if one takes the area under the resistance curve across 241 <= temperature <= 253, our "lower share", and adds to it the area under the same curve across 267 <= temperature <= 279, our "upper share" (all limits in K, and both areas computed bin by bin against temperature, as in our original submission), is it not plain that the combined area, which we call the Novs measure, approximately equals 697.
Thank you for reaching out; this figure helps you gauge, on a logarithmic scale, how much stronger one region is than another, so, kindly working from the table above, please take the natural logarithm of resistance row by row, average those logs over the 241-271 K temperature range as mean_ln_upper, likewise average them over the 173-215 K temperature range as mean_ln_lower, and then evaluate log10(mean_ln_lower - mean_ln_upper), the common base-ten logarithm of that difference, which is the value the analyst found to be -1.01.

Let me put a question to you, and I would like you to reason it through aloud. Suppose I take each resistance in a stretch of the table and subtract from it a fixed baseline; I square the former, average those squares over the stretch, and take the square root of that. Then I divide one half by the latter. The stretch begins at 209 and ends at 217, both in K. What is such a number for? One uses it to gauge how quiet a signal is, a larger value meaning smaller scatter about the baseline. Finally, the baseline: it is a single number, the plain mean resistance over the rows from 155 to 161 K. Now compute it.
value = 0.18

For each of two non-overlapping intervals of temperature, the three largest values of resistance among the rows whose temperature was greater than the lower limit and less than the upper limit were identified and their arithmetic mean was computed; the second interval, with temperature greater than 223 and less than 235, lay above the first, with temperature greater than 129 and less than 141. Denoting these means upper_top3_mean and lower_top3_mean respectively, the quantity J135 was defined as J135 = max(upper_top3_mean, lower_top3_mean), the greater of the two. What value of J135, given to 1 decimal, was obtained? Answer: 35.4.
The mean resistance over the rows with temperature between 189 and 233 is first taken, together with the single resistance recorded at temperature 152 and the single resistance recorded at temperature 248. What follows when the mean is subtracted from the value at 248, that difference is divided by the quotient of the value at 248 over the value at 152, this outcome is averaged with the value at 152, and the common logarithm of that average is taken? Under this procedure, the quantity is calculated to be 1.01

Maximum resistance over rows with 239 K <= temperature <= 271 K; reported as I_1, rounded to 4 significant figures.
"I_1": 34.16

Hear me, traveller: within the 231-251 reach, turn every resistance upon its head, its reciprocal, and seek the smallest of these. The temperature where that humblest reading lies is 250 K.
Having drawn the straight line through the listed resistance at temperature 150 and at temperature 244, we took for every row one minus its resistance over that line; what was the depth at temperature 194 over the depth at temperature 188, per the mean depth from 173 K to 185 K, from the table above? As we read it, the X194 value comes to -5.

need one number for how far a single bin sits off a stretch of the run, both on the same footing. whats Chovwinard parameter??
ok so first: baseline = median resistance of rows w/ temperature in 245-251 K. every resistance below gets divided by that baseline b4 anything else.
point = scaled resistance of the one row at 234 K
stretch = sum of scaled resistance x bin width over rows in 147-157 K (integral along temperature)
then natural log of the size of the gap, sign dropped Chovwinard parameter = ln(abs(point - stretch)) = 2.42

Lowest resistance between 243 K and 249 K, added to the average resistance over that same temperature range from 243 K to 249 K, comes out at 45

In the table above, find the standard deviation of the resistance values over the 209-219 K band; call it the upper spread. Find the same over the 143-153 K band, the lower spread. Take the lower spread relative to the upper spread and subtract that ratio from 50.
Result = 48.3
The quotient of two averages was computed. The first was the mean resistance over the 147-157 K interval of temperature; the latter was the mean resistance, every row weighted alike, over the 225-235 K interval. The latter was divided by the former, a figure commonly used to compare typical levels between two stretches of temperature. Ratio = 0.81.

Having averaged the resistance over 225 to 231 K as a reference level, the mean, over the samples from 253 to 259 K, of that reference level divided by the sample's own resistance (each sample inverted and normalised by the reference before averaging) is 0.84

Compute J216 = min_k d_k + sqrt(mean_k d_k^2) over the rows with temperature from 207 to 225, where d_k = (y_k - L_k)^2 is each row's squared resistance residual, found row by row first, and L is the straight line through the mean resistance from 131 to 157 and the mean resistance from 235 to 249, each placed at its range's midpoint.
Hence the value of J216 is 52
